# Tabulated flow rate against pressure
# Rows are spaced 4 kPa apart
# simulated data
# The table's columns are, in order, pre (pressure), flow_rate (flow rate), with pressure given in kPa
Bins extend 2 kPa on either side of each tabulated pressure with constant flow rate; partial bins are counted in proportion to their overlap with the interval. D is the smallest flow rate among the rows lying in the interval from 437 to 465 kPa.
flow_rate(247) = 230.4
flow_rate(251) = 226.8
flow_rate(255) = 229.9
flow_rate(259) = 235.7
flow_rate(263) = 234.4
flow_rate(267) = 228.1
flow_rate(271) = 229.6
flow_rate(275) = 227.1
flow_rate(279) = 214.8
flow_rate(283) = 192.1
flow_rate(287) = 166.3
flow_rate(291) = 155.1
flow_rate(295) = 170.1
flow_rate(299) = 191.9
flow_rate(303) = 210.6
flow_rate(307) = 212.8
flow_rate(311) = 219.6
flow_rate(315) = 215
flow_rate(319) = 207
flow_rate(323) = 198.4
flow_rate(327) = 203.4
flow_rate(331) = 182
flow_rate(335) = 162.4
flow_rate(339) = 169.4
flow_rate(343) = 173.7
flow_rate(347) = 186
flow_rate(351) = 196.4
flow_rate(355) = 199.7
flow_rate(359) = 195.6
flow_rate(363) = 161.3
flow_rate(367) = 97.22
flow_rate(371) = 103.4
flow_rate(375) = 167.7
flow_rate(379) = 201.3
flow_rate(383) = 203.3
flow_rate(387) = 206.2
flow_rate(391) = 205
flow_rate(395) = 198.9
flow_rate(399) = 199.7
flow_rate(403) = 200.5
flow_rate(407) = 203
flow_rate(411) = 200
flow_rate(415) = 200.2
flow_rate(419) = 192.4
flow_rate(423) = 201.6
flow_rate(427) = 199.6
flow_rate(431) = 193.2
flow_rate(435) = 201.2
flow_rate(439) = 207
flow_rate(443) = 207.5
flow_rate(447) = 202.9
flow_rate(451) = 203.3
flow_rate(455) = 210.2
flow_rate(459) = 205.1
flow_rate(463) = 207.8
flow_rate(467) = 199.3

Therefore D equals 202.9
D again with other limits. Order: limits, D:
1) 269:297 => 155.1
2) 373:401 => 167.7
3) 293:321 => 170.1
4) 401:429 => 192.4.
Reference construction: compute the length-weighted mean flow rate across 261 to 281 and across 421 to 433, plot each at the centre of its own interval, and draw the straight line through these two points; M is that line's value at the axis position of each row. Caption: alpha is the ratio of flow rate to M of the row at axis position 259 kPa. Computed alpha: 1.03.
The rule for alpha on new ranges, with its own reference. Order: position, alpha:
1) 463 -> 1.09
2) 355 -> 0.94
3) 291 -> 0.70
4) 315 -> 0.98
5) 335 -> 0.76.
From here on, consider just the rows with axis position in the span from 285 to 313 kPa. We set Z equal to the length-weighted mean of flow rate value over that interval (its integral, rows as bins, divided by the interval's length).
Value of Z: 189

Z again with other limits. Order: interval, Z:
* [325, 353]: 182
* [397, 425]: 200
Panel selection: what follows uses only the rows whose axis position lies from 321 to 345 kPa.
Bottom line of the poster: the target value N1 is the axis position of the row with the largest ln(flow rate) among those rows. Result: 327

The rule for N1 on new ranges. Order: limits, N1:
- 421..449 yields 443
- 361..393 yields 387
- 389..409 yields 391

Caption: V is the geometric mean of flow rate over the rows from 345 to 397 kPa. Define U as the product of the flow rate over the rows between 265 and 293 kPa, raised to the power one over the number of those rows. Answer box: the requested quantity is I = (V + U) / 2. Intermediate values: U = 200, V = 174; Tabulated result 187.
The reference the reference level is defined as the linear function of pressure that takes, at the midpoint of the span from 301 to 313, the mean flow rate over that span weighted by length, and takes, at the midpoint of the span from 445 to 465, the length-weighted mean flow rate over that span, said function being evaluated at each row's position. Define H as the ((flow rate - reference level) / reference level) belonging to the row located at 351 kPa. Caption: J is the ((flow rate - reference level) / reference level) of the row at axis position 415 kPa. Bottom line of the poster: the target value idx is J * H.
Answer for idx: 0.0028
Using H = -0.07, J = -0.04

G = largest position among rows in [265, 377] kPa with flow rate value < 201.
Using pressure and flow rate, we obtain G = 375 kPa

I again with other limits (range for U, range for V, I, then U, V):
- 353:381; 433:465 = 180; 155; 206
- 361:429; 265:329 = 191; 181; 201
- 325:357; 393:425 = 192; 184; 200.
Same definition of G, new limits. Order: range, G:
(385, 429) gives 427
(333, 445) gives 431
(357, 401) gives 399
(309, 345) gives 343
